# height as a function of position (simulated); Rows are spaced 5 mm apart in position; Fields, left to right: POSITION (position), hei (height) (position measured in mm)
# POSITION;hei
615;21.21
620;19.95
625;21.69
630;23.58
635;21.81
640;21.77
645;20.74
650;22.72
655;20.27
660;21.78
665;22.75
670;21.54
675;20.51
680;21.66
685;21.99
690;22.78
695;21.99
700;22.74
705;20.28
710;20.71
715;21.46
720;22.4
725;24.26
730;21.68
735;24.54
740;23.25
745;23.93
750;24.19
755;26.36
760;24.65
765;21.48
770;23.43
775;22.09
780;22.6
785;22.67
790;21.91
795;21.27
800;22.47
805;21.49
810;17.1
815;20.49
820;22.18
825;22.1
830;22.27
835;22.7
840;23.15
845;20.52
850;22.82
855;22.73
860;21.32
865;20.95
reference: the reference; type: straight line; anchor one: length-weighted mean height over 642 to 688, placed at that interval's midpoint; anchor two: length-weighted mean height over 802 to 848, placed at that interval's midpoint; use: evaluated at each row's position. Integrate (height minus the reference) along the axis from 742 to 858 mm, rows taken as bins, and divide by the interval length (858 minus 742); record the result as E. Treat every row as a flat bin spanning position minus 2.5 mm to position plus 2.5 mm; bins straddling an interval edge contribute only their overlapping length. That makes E 1.0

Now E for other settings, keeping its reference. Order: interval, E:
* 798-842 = 0.2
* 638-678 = -0.1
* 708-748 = 1.3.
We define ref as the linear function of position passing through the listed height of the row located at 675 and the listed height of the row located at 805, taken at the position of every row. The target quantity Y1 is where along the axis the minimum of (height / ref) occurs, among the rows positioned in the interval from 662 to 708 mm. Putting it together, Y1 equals 705 mm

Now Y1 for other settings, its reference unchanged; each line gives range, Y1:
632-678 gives 655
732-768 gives 765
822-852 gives 845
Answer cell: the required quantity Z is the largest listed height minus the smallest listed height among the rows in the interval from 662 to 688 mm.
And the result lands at 2.2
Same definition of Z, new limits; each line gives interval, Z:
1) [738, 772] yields 4.9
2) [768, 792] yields 1.5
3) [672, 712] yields 2.5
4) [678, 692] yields 1.1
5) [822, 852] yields 2.6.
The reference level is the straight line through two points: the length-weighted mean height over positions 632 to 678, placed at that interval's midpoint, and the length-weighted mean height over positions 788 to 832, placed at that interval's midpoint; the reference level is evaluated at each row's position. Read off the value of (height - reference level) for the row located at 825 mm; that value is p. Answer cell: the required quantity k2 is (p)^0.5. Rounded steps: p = 0.9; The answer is 0.9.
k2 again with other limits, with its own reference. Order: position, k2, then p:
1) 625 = 0.2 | 0.1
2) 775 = 0.9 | 0.8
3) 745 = 1.6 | 2.6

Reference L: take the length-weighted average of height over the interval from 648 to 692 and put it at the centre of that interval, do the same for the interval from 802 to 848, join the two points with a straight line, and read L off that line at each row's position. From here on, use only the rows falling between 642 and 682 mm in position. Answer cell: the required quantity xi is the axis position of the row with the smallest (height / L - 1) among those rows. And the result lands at 655 mm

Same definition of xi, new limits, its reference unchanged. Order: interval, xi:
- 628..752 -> 655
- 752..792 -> 765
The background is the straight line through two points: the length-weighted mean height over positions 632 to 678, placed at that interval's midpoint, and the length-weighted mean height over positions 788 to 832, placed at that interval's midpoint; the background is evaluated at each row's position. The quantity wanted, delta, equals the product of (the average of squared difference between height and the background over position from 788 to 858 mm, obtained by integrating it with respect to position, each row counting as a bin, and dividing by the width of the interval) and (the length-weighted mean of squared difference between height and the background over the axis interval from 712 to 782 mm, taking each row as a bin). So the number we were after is 14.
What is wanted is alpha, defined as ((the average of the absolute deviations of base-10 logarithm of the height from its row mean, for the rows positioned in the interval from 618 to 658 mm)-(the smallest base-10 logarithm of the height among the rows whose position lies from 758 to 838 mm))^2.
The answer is 1.47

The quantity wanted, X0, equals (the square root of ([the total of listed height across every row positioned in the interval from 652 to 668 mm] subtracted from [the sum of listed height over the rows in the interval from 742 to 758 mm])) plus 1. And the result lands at 4.1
